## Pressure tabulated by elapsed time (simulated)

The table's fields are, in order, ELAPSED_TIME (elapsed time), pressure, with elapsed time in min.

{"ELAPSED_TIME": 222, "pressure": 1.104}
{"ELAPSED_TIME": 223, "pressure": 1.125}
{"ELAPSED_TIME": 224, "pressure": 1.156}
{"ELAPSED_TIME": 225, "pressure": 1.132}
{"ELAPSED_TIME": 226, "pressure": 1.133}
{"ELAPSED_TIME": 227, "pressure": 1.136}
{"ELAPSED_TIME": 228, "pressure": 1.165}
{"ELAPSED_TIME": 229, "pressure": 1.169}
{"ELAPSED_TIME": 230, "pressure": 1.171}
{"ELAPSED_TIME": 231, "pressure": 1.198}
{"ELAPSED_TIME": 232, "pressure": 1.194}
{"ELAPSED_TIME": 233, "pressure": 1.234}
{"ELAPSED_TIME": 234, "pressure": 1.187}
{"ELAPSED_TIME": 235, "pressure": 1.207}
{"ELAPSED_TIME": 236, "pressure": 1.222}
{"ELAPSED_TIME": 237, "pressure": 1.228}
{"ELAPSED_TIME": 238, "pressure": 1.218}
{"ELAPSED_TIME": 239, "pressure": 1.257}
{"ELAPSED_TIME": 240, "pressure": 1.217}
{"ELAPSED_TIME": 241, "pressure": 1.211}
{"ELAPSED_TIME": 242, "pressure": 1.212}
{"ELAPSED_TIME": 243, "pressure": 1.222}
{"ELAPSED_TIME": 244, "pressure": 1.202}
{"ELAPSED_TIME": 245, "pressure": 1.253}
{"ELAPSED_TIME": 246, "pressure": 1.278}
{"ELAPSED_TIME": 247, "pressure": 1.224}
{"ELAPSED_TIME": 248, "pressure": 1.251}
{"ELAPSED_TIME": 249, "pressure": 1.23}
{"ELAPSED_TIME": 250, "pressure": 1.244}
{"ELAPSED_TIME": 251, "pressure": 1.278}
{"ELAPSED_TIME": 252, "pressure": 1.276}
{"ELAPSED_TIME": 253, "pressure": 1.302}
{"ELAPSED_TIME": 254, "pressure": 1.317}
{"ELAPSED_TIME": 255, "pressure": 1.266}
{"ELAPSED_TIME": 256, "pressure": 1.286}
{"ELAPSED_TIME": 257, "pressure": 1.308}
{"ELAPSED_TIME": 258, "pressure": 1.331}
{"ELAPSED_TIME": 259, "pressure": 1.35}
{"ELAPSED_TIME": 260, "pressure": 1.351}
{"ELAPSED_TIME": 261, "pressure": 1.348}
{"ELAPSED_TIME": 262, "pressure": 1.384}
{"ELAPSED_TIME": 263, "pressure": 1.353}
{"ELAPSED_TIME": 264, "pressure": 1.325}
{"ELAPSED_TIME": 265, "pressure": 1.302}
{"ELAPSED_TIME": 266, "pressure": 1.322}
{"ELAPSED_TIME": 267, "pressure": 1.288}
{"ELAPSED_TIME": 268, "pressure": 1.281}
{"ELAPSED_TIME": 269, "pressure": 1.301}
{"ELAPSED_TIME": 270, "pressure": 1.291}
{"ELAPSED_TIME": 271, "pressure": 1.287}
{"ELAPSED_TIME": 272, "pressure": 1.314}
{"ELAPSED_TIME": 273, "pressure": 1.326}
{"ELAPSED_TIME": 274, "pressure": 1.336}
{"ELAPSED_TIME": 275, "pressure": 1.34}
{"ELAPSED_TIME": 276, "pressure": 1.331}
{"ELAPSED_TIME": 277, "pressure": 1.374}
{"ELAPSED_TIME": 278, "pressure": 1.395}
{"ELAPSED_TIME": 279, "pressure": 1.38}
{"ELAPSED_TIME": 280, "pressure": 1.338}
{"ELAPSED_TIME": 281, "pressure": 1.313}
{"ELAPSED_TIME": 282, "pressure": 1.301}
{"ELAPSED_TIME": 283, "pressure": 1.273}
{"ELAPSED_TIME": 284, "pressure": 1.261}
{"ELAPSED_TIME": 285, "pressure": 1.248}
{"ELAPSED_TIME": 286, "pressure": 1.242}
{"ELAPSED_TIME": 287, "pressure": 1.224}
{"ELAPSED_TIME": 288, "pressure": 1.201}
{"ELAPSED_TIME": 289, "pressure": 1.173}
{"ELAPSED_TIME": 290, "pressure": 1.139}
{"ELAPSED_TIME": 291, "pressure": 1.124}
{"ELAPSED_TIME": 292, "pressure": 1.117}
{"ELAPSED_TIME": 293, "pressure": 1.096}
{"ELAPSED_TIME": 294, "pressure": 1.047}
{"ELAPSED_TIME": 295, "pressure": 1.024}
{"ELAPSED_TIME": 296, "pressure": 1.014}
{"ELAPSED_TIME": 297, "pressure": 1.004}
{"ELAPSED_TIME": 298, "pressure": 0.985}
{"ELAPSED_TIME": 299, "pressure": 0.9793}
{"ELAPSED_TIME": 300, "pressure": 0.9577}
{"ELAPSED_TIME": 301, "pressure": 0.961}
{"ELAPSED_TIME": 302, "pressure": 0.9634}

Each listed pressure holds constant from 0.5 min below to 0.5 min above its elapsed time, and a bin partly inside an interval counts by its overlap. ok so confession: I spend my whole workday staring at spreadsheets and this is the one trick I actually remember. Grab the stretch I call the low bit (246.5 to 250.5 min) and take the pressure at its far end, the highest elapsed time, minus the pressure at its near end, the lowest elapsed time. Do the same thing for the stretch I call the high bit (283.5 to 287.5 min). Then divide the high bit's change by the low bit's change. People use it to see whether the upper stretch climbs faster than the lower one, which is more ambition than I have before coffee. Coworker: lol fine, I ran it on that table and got -1.85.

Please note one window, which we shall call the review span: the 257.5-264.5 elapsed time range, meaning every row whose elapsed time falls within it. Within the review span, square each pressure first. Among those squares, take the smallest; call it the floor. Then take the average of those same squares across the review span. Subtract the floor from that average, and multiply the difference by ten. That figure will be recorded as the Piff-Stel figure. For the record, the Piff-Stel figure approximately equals 0.64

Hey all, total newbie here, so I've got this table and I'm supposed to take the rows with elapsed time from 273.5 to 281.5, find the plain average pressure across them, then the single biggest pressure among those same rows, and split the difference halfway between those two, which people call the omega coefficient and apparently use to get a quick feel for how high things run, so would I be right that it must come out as 1.37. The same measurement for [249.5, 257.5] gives 1.30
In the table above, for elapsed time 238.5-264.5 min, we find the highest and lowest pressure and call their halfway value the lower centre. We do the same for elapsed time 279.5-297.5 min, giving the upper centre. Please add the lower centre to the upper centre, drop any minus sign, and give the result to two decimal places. 2.46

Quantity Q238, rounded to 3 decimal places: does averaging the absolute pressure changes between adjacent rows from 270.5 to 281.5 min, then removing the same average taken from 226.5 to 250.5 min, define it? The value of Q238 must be -0.001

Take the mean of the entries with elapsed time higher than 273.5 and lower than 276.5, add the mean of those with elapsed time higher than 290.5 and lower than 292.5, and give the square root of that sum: 1.57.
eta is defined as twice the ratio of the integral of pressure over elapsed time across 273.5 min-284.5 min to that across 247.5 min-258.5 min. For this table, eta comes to 2.08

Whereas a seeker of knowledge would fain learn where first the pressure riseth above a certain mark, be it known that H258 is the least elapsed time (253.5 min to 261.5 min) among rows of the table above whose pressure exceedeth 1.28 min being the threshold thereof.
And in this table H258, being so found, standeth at 254 min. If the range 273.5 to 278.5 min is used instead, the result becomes 274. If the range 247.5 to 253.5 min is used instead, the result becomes 253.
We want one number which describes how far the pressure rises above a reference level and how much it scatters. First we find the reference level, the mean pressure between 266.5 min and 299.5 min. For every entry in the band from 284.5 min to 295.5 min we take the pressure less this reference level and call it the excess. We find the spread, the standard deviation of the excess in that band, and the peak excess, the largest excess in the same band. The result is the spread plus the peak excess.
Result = 0.10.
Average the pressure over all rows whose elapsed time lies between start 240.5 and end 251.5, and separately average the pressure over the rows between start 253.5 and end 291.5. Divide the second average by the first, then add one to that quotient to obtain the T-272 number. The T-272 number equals 2.05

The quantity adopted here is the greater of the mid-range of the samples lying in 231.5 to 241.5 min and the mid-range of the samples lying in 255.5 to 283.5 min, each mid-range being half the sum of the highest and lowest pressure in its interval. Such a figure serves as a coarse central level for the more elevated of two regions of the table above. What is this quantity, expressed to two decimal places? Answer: 1.33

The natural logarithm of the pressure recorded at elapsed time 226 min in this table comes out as 0.12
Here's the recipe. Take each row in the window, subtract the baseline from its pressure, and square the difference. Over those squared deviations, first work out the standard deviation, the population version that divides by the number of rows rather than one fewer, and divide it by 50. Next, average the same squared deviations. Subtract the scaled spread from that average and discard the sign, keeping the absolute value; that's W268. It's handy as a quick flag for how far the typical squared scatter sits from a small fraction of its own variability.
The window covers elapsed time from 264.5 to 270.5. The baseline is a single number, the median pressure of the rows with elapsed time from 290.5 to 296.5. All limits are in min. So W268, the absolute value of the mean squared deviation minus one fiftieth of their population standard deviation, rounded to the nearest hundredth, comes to 0.05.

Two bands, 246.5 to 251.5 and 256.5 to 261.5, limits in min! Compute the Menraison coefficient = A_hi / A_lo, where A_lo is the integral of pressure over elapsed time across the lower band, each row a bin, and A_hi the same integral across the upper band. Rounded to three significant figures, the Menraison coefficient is 1.07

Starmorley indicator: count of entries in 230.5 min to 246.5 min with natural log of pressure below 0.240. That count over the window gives 15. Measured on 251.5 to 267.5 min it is 1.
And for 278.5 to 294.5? 11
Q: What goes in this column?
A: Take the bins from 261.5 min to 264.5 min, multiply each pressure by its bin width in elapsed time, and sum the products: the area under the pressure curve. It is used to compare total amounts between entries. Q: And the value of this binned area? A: 4.1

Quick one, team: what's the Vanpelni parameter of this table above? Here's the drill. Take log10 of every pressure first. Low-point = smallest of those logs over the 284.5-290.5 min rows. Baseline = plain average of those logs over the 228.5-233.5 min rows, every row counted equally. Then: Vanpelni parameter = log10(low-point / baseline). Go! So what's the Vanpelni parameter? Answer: -0.1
